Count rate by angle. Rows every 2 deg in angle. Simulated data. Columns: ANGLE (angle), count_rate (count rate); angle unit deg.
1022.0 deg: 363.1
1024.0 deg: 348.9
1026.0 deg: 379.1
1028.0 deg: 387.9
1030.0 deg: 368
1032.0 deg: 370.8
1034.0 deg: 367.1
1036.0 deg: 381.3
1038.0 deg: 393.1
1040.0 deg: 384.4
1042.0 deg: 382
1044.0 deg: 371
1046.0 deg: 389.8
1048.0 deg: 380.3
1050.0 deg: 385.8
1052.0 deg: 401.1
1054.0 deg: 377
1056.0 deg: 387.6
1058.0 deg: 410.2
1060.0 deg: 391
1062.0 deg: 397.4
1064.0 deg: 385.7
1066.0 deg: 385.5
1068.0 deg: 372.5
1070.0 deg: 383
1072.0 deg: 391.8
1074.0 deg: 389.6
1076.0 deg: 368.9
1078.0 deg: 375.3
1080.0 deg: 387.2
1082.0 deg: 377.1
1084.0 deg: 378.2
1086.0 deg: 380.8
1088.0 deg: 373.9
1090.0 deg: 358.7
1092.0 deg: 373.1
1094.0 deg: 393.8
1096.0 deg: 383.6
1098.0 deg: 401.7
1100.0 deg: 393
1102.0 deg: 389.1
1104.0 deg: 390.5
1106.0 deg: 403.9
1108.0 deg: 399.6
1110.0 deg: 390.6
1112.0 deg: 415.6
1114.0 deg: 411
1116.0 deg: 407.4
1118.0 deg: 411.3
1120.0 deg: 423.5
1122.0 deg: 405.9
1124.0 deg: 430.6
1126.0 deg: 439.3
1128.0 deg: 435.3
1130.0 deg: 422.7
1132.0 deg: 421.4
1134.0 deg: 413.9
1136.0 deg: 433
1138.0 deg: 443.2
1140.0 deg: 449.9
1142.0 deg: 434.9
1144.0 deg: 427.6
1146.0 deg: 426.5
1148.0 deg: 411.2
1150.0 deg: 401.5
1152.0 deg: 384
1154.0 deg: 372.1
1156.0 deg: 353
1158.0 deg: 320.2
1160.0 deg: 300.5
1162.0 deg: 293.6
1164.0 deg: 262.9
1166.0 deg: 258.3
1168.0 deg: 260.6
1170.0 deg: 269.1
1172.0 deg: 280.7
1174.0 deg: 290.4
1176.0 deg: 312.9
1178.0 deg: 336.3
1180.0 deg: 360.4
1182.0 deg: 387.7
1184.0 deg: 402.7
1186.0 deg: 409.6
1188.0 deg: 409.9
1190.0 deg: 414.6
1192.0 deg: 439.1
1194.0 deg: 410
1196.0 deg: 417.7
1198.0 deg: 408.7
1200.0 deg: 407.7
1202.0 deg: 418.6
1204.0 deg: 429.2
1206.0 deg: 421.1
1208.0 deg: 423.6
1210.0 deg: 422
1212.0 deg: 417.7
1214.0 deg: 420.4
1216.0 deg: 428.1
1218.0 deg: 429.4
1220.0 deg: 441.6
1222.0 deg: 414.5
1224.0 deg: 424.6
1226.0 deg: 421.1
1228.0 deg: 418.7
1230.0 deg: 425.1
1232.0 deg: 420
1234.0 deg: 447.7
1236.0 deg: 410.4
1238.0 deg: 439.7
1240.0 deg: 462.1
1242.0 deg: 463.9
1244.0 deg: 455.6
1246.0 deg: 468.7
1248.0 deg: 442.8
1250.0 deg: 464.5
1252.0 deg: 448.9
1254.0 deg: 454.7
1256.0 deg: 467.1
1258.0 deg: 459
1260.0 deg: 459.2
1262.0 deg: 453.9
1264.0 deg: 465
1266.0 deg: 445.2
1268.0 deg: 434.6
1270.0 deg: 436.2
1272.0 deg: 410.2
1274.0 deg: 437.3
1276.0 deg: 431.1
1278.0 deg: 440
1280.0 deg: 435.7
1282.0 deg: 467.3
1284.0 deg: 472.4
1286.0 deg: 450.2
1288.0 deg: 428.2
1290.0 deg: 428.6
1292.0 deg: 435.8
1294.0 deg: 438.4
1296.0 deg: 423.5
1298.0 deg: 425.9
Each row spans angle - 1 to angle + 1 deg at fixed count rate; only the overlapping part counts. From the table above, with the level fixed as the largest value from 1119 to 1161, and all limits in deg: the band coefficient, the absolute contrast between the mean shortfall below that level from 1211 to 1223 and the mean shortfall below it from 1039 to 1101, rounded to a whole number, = 41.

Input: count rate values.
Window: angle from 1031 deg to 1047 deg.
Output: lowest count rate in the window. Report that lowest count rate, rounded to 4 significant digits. 367.1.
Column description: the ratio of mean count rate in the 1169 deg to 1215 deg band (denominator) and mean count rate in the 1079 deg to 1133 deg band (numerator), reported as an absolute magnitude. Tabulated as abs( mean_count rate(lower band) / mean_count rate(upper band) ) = 1.03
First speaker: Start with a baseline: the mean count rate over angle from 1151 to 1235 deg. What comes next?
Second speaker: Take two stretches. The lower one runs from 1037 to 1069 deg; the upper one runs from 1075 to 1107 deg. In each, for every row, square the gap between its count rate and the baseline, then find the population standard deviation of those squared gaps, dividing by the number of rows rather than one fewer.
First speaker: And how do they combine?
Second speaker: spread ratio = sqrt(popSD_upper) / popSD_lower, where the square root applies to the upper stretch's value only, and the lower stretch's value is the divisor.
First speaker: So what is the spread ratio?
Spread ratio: 0.060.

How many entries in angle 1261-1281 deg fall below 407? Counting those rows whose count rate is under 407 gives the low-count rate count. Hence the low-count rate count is 0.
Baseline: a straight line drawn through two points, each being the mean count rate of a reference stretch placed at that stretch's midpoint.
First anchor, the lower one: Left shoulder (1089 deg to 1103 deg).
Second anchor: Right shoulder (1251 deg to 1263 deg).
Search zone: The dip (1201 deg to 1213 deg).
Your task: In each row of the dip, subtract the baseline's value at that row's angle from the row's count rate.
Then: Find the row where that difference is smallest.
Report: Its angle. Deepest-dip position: 1212.0 deg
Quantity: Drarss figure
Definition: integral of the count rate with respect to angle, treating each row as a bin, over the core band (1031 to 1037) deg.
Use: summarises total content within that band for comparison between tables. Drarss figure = 2238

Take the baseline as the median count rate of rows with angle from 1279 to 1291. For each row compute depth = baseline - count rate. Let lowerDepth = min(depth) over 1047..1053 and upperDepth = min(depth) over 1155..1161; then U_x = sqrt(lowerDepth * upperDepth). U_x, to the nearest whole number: 61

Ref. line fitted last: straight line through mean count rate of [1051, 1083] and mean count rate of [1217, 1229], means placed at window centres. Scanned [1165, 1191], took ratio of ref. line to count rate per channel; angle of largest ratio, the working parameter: 1166.0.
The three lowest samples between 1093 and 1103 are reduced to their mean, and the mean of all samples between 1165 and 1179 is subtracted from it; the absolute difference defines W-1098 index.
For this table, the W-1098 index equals 102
